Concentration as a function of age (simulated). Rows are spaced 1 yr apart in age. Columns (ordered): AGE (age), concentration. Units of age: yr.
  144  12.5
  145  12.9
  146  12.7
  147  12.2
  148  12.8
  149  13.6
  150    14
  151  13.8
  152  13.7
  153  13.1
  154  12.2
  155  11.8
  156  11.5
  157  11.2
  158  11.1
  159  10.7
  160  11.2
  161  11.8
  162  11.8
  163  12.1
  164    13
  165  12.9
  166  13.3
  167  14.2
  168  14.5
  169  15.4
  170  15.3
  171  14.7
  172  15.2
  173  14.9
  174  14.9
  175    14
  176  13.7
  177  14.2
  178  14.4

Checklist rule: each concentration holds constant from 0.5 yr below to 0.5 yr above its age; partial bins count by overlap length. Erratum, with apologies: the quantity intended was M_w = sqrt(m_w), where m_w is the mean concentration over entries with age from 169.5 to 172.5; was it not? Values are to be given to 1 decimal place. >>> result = 3.9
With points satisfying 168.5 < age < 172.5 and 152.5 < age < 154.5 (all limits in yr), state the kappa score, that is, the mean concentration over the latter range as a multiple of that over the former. 0.83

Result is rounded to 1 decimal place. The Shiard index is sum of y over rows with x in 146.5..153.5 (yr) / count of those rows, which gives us 13.3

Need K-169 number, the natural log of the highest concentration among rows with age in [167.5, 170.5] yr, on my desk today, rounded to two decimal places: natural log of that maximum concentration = 2.73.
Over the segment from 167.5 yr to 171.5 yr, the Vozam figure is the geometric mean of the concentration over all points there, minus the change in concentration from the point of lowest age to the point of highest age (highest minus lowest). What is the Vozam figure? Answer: 14.8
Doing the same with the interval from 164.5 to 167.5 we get 12.2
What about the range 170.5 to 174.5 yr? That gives 14.7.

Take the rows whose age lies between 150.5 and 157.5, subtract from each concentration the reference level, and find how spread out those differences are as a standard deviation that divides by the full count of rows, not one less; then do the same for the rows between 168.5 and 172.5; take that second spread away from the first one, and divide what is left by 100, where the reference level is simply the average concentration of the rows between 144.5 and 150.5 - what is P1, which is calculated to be 0.007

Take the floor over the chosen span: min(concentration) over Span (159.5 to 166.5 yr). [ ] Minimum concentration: 11.2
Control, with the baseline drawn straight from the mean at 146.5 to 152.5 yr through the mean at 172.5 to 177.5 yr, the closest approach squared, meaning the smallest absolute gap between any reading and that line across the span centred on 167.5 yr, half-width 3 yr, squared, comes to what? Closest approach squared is 0.0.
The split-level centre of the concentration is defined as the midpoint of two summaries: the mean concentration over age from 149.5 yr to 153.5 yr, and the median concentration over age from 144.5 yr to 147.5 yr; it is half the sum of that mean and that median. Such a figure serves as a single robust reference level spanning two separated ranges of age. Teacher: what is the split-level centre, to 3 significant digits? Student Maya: 13.2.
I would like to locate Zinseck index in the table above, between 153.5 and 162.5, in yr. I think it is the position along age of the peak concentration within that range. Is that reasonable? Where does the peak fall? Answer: 154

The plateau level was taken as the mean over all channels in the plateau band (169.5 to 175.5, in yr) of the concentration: 14.8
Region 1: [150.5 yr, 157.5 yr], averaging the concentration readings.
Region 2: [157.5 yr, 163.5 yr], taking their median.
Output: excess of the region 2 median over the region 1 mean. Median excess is -1.0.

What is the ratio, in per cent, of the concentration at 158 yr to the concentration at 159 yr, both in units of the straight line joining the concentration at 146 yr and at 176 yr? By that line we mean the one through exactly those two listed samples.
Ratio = 104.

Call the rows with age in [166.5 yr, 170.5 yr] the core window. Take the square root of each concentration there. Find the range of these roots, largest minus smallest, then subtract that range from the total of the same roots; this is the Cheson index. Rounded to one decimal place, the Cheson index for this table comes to 15.3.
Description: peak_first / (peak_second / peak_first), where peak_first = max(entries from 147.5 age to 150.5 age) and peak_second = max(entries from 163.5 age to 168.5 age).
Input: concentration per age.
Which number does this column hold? 14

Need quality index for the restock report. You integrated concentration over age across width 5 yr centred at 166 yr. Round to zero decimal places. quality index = 68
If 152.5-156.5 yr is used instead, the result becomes 49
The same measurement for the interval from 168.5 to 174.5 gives 90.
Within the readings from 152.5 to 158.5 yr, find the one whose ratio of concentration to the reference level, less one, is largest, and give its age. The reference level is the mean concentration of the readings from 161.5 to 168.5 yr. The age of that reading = 153 yr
